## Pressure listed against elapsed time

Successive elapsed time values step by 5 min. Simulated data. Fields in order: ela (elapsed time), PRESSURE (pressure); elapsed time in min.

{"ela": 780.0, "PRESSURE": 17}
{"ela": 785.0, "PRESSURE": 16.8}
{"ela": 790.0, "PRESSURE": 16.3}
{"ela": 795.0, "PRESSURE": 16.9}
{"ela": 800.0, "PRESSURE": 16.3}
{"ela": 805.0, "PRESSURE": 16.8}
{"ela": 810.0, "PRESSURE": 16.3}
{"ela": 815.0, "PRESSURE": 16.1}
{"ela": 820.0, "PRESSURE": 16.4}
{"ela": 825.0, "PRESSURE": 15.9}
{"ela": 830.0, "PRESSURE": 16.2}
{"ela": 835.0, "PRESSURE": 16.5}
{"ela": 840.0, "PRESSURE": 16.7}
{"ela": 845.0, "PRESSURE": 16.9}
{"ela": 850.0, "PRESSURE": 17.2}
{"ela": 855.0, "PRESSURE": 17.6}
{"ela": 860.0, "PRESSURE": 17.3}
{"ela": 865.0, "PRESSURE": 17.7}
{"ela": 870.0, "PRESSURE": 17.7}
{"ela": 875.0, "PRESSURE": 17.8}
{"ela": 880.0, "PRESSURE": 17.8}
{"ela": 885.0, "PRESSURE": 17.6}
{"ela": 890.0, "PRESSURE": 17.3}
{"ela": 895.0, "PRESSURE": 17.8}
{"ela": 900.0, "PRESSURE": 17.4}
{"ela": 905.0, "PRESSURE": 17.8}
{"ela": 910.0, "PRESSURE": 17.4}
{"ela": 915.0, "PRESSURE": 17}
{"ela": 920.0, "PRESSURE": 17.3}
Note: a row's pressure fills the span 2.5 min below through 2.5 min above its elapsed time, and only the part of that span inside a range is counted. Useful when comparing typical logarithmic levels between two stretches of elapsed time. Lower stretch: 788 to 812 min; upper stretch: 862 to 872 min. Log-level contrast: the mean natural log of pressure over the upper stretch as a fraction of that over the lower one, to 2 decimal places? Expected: 1.02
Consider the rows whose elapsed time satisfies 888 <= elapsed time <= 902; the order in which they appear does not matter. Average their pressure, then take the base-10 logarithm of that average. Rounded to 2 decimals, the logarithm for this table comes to 1.24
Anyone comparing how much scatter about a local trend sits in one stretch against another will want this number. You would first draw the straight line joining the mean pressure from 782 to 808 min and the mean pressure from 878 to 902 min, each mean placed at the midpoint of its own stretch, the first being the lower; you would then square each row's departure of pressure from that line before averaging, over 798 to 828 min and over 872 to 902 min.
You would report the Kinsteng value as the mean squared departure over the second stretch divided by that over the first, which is 0.20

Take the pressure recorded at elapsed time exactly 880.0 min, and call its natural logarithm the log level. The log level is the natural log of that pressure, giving 2.88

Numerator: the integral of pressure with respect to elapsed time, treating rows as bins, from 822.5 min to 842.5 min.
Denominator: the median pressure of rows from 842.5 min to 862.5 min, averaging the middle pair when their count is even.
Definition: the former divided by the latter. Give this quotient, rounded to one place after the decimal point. 18.9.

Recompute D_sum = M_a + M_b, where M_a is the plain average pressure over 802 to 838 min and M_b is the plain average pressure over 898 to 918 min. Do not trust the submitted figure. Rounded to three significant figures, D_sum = 33.7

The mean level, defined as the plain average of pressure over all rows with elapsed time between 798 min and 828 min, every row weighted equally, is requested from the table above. 16.3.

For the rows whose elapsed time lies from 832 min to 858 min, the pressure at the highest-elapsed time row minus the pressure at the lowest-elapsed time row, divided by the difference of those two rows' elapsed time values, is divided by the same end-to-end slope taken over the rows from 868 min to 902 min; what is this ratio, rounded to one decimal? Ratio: -5.5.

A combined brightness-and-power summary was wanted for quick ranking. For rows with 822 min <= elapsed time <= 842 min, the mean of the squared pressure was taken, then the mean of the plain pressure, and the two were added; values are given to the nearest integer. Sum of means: 283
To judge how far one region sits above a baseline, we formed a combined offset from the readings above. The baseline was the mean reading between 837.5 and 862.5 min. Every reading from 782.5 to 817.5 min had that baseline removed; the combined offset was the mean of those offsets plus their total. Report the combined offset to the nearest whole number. -5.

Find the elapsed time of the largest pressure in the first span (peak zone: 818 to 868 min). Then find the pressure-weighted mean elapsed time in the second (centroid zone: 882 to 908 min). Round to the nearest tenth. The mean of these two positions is 880.0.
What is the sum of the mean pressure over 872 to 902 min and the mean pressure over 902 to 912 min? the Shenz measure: 35.2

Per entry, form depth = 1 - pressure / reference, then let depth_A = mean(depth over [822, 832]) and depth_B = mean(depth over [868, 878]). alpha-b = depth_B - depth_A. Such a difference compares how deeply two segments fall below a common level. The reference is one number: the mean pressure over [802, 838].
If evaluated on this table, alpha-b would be -0.10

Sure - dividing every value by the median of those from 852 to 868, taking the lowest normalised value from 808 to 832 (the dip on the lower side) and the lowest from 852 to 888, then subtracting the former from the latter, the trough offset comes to 0.080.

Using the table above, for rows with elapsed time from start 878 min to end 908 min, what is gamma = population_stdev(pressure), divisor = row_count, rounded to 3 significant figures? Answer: 0.203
